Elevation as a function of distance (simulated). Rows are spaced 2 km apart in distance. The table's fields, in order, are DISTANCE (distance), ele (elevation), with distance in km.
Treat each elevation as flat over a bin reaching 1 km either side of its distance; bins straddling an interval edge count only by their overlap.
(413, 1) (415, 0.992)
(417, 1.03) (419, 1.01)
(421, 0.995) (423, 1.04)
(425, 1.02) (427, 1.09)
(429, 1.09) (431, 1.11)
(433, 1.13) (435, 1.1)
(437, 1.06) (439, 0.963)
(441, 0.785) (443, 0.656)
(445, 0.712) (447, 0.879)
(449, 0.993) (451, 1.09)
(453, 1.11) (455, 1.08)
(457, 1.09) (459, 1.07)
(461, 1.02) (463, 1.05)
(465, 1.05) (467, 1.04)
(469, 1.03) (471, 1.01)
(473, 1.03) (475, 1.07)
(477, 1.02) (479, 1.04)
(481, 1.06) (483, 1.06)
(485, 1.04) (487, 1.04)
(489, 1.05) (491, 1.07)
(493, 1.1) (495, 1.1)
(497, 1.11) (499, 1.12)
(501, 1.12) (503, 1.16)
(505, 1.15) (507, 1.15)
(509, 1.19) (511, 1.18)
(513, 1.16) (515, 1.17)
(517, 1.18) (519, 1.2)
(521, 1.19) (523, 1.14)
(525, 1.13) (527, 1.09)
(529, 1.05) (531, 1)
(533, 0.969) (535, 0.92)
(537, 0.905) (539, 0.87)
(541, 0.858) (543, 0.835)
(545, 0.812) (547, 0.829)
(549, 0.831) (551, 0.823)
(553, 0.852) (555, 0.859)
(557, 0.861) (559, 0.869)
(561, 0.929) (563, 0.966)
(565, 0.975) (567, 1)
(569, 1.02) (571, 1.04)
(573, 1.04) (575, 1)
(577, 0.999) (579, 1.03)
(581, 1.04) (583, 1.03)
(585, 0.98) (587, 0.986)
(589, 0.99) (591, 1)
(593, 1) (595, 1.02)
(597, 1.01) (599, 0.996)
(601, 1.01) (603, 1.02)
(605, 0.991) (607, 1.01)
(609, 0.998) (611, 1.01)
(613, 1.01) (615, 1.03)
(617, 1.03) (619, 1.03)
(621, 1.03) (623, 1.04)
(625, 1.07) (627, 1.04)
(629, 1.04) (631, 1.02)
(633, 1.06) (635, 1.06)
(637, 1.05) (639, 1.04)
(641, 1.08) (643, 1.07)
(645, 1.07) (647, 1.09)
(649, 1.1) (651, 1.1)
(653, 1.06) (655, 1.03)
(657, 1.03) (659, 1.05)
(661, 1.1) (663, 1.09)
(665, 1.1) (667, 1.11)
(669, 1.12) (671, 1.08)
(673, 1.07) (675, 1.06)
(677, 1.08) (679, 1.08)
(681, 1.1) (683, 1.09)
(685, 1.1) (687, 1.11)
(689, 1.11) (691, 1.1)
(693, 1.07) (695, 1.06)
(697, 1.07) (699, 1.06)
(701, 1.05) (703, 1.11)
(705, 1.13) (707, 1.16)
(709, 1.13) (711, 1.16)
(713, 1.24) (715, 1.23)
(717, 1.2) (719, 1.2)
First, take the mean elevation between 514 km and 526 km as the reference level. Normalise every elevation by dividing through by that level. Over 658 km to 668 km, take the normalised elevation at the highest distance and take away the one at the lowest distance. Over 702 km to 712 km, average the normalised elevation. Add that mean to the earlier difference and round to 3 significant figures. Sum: 1.03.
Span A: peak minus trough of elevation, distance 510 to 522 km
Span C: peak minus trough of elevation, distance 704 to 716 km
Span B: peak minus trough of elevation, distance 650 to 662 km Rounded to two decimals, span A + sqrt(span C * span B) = 0.13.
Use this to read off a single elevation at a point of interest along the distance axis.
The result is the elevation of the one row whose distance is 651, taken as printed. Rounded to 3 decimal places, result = 1.100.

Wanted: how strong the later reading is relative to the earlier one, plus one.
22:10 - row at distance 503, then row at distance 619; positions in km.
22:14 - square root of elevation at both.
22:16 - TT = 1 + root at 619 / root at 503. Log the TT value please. 1.94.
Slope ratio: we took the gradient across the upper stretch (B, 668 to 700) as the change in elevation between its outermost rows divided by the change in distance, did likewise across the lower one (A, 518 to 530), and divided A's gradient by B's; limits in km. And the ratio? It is 7.5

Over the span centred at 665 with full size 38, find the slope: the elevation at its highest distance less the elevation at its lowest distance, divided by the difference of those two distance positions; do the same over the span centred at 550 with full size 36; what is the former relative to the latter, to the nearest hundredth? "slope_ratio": 0.00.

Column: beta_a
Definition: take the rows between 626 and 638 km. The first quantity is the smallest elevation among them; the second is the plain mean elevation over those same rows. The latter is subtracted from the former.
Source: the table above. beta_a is -0.025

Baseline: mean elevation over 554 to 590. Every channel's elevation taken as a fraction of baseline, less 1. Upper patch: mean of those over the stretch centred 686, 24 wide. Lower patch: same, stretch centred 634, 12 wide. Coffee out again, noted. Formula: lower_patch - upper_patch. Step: -0.04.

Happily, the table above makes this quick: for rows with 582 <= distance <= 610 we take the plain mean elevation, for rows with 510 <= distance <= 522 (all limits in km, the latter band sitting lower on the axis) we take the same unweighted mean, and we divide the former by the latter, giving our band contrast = 0.85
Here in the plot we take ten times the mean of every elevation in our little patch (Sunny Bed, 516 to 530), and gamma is 11.4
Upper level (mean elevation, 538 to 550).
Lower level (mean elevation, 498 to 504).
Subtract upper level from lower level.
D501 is 0.29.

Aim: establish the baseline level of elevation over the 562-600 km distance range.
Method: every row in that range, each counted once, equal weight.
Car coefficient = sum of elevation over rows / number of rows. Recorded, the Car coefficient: 1.01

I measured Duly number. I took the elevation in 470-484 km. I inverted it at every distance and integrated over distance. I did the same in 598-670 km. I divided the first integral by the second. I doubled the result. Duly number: 0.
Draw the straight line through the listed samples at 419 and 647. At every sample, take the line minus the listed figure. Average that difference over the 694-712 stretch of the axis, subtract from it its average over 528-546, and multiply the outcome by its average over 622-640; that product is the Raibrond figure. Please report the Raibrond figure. -0.0050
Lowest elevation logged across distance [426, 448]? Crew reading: 0.656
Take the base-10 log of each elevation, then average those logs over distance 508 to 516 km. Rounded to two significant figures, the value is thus 0.070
